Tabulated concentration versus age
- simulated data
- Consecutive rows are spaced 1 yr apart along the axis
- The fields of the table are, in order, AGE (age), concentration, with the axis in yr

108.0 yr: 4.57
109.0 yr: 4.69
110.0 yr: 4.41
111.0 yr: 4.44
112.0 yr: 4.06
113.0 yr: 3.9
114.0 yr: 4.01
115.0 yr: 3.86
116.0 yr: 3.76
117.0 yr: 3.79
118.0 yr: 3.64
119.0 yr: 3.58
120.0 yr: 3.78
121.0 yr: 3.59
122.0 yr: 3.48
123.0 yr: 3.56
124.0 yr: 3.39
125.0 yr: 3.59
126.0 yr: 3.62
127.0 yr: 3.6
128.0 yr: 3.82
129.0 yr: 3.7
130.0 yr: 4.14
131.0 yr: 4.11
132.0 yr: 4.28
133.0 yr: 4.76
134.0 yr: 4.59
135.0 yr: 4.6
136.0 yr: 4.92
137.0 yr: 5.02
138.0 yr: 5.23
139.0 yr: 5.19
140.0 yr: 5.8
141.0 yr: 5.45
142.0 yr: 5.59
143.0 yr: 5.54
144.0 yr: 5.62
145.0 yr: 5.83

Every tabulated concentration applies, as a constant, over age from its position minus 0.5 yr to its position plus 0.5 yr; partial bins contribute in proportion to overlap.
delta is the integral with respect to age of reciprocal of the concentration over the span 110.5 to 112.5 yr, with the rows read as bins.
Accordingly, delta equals 0.47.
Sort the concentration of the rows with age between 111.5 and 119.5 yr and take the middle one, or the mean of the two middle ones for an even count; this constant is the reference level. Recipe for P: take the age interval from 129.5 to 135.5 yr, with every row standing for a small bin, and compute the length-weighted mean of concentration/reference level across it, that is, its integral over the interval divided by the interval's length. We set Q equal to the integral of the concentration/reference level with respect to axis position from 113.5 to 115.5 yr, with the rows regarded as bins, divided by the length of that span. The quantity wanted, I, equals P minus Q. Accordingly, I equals 0.13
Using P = 1.15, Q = 1.03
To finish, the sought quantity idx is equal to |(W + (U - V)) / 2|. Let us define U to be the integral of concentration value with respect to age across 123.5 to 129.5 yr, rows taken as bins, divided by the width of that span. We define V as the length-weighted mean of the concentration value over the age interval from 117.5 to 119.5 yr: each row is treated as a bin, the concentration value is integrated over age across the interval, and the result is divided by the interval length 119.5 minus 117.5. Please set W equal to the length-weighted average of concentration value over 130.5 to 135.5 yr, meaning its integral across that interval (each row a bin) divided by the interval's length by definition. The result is 2.2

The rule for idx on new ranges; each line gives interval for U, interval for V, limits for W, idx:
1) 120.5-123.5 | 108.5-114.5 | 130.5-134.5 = 1.9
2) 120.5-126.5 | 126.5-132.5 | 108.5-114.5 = 1.9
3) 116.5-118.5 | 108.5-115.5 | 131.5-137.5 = 2.1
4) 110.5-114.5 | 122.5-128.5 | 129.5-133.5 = 2.4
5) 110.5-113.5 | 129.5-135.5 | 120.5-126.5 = 1.6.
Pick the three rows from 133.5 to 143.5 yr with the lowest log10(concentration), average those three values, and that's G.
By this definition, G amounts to 0.672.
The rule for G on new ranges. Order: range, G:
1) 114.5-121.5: 0.557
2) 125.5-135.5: 0.561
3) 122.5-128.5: 0.546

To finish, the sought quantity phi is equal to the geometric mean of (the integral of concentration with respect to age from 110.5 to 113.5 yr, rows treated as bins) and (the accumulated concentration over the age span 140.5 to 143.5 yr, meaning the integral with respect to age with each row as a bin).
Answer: 14.3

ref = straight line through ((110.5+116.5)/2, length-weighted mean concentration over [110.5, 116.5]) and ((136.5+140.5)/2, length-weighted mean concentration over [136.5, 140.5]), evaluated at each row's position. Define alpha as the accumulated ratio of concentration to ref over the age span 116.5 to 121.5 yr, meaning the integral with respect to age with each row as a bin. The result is 4 yr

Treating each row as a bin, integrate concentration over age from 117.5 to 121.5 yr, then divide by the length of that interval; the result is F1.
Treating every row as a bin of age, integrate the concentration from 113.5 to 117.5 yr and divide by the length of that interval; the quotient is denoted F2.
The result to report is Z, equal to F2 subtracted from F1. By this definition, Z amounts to -0.2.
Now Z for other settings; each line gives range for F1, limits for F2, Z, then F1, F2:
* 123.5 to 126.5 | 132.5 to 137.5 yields -1.2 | 3.53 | 4.8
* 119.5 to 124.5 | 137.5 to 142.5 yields -1.9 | 3.56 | 5.5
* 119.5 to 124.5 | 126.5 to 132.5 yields -0.4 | 3.56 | 3.9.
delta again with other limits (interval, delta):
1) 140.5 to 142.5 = 0.36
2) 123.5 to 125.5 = 0.57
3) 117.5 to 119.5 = 0.55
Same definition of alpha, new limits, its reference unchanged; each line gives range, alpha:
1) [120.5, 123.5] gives 2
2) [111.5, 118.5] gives 7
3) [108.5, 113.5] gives 6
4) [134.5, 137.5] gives 3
